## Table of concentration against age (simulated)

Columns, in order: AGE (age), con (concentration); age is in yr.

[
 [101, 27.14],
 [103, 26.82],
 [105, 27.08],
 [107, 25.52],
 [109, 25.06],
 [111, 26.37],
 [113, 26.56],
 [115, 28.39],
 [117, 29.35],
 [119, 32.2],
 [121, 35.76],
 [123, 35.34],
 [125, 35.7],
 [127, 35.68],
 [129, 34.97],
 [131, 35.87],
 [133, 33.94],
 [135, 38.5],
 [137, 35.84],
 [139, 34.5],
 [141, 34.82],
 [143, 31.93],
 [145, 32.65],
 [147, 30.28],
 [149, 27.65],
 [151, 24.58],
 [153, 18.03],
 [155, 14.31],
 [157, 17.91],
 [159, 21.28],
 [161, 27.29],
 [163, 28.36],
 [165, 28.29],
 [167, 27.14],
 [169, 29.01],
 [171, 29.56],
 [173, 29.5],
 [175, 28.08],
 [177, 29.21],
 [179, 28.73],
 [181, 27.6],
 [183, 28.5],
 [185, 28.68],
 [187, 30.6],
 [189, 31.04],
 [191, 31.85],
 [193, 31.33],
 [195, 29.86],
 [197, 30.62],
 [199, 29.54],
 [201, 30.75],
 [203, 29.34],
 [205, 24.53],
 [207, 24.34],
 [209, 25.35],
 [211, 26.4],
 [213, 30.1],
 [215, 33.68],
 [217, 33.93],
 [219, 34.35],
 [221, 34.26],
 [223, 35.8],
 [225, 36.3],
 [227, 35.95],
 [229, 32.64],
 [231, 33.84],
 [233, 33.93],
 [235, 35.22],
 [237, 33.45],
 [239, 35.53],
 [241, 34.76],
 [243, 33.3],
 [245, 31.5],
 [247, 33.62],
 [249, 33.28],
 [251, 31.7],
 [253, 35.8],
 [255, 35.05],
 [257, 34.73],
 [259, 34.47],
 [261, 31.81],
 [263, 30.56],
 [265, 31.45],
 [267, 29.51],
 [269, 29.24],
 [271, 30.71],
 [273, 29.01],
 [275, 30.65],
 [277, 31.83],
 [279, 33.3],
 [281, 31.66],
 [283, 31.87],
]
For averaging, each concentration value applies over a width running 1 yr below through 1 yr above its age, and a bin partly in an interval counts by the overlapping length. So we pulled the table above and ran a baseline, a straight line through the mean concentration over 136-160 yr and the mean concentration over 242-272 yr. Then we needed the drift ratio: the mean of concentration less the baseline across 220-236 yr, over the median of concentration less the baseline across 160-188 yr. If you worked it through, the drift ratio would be 12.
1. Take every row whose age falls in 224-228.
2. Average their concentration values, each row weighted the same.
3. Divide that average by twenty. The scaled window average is 1.8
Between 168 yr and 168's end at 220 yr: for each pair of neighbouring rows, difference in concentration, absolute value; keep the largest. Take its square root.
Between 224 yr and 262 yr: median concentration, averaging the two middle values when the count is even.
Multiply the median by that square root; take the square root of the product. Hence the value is 8.63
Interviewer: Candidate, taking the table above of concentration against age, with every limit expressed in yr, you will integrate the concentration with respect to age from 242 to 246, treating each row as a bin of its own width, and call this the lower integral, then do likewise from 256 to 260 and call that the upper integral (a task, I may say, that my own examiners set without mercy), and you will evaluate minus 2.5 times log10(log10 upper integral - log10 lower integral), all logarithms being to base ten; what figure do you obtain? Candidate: 3.86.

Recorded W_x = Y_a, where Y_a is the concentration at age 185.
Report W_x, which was 28.68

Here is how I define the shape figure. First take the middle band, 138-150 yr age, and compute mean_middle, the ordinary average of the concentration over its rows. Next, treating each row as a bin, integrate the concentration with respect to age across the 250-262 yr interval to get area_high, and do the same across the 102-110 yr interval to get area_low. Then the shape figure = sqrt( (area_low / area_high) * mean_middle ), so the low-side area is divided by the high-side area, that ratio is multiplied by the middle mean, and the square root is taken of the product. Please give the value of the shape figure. 4.1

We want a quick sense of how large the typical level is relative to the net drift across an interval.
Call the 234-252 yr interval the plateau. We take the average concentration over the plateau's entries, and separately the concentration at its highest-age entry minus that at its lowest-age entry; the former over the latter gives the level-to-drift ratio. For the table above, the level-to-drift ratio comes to -10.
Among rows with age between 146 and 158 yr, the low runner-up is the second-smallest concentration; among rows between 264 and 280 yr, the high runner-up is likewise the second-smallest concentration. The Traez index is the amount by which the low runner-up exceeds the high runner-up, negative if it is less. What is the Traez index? -11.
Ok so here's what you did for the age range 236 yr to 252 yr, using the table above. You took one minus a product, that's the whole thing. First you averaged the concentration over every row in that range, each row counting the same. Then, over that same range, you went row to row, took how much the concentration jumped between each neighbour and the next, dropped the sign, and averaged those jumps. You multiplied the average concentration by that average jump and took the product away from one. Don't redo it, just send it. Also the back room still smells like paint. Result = -47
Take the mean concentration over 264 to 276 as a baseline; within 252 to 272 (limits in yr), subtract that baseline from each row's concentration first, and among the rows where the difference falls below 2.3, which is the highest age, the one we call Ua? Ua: 271 yr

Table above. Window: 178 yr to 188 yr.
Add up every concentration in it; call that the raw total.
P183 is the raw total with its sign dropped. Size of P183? 144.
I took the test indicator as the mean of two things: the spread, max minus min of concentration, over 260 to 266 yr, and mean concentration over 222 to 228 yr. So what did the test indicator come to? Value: 18.6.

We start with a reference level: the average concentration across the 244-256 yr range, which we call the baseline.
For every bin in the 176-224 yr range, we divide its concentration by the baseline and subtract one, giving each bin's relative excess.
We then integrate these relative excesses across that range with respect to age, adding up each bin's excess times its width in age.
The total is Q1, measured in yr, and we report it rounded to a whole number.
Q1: -5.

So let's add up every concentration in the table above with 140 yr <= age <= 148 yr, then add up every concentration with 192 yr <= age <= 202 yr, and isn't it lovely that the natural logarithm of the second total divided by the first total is 0.2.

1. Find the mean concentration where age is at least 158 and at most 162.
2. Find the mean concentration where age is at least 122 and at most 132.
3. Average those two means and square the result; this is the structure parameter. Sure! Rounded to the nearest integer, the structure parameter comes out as 894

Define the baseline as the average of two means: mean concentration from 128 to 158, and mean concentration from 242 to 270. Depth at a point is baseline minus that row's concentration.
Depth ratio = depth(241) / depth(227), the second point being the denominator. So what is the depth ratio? 0.8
